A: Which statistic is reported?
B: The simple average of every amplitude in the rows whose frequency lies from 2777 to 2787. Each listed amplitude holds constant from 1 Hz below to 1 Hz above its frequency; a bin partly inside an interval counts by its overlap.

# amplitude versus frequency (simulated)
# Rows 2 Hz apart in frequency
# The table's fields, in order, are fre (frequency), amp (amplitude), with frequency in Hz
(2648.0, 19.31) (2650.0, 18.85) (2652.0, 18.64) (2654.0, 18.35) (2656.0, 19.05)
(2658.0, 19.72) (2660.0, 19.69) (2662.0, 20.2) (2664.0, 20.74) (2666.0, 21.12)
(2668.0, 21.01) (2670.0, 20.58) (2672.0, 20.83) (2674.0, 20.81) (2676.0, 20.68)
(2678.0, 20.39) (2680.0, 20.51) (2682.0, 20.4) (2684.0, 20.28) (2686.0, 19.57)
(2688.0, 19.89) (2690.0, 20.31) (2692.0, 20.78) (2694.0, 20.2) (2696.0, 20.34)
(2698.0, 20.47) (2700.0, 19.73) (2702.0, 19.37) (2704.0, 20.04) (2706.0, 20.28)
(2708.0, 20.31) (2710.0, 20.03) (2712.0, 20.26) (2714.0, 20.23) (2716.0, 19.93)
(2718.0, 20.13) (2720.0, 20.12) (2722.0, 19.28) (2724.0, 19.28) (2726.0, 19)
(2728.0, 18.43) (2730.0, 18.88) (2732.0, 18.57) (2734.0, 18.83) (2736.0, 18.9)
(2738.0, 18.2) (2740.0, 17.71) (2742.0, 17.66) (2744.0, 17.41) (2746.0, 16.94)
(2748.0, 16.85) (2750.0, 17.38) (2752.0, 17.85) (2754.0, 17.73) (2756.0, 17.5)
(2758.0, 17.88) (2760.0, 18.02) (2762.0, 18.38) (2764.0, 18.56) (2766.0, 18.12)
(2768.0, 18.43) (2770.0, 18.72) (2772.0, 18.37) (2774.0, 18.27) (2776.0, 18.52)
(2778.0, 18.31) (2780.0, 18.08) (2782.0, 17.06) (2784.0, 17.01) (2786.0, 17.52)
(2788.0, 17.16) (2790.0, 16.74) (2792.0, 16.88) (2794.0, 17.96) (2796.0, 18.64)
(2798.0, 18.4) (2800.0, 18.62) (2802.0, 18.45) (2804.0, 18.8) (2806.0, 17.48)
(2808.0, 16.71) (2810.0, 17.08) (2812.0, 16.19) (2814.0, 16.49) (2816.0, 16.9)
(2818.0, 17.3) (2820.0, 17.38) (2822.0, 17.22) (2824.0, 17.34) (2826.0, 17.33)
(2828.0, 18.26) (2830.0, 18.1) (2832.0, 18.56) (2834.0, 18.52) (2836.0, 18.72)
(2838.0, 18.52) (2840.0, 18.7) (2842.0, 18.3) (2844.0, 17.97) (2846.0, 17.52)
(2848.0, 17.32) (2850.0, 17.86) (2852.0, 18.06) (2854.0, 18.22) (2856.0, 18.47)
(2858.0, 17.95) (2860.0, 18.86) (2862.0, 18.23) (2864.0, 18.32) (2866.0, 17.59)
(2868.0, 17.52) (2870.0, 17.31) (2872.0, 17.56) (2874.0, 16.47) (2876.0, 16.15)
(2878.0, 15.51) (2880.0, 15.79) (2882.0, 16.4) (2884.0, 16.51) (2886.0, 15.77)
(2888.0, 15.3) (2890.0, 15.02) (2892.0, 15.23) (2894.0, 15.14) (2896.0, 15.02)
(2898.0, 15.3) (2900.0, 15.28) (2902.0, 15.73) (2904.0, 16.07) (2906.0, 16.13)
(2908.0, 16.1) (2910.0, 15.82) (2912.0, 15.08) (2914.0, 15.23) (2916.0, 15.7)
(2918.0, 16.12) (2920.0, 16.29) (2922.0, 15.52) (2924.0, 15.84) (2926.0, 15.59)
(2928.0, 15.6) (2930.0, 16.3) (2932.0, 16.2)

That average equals 18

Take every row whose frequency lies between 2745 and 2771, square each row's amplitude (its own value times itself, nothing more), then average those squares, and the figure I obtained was 320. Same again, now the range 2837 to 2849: 326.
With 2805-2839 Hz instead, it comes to 308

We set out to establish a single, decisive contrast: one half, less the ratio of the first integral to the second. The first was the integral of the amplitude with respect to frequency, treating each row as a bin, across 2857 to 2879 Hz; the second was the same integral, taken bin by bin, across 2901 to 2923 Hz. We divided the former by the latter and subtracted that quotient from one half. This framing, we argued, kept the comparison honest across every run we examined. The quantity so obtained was -0.60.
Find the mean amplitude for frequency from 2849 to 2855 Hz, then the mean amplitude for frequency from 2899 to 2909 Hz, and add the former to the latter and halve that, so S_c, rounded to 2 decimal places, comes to 16.95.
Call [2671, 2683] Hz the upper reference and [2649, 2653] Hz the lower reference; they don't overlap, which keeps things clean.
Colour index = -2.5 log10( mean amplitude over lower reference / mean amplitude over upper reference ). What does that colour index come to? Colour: 0.10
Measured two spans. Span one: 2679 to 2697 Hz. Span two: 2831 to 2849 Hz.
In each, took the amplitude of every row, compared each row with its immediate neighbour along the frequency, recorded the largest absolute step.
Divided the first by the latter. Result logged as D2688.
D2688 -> 1.58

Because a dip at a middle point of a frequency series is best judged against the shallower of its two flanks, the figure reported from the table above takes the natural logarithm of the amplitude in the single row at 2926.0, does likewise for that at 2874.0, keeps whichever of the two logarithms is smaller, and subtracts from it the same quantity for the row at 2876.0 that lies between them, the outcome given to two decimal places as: -0.04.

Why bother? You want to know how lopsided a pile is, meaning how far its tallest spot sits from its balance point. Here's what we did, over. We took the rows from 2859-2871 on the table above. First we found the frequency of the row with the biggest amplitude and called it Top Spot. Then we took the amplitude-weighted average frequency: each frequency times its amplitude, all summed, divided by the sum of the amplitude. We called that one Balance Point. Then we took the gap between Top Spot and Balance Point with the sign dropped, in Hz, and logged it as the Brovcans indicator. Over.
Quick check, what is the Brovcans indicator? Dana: 4.9 Hz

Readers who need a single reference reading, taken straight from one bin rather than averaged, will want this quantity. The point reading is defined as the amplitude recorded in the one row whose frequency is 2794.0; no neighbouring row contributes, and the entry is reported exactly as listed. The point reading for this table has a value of 17.96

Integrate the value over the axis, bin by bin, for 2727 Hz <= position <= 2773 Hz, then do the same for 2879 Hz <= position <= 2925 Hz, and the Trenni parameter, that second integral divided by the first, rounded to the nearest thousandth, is 0.868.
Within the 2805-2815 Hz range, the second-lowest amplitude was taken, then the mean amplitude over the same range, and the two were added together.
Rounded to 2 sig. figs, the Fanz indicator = 33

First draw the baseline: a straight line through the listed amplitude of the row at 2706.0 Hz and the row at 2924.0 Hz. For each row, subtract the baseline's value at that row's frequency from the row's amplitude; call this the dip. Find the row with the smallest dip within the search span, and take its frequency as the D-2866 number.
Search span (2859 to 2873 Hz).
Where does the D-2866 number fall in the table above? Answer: 2870.0 Hz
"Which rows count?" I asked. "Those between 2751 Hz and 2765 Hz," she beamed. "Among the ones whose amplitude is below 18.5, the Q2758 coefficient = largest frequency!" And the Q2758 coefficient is 2762.0 Hz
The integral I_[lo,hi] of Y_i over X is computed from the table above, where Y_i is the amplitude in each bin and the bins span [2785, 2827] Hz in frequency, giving 733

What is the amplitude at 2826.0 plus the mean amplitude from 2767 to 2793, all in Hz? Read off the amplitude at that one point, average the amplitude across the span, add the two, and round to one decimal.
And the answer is 35.1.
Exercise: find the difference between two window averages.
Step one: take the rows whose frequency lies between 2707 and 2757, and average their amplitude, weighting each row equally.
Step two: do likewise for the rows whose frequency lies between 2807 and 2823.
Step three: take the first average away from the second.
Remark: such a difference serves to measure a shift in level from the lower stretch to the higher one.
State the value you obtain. -1.8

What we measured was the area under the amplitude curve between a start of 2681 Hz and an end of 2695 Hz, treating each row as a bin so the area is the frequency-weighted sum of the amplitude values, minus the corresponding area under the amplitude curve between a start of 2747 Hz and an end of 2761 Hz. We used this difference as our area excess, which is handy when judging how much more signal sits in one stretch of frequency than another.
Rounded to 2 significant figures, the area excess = 36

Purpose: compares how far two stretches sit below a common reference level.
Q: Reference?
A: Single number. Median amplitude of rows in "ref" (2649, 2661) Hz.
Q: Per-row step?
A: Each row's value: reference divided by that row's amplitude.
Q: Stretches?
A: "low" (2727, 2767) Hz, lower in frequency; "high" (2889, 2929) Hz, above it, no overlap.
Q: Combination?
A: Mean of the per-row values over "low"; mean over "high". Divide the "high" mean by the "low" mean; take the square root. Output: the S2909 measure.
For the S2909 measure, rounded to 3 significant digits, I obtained 1.07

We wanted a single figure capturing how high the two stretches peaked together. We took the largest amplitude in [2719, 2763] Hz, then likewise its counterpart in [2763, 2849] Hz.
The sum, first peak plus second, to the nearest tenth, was 38.9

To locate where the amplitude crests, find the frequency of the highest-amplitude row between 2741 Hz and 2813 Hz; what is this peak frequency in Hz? 2804.0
